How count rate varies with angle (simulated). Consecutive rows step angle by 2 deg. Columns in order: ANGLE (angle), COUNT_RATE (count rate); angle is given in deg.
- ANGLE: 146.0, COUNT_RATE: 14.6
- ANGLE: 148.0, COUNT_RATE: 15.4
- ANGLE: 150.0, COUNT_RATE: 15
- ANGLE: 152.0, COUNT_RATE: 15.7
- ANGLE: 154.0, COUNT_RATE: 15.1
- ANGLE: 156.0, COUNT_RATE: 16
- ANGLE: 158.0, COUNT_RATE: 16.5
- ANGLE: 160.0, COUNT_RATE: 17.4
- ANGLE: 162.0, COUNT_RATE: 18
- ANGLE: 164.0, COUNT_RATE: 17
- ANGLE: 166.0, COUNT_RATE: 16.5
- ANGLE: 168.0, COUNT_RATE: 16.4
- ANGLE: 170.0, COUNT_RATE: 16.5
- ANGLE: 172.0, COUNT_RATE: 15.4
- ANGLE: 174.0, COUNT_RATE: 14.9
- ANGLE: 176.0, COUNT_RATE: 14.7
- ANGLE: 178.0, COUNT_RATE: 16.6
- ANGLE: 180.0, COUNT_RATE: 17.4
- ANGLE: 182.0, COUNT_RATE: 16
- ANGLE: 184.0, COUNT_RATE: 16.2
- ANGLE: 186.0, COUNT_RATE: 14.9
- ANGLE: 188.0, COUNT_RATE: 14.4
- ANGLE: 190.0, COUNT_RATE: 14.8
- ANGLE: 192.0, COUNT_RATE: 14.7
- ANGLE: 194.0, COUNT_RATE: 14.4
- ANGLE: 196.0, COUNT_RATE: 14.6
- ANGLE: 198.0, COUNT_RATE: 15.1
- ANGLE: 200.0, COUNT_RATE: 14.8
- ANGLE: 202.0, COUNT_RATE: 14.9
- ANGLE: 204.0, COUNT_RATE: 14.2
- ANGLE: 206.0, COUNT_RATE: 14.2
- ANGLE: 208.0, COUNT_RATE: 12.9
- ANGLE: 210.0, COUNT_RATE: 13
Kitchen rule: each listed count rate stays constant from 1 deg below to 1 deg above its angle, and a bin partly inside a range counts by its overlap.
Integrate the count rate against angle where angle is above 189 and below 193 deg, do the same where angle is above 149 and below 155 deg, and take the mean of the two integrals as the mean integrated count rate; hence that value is 75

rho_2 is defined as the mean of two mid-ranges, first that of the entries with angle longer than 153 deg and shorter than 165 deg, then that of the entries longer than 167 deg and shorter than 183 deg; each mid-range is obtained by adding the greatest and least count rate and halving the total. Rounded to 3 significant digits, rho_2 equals 16.3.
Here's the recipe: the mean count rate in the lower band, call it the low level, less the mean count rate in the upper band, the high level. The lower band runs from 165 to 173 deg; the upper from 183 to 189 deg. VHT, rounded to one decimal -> 1.0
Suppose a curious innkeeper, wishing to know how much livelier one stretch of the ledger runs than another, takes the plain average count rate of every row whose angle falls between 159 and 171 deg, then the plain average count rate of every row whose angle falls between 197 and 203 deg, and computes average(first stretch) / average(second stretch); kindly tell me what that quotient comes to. 1.14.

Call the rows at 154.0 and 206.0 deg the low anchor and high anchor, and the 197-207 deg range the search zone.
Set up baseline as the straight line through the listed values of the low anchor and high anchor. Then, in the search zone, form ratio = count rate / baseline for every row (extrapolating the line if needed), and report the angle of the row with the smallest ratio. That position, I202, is 204.0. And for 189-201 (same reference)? 194.0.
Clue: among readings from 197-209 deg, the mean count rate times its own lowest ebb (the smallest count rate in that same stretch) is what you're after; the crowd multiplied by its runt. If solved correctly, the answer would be 185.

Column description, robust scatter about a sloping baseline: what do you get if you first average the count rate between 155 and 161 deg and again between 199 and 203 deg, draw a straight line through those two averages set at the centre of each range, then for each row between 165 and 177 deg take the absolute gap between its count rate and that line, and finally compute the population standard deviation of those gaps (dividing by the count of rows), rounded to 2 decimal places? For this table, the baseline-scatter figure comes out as 0.40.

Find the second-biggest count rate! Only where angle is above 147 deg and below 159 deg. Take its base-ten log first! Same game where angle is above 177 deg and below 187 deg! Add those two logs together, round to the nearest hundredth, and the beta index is 2.42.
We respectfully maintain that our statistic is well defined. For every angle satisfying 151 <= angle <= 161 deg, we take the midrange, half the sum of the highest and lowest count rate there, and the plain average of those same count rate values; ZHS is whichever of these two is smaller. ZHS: 16.1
